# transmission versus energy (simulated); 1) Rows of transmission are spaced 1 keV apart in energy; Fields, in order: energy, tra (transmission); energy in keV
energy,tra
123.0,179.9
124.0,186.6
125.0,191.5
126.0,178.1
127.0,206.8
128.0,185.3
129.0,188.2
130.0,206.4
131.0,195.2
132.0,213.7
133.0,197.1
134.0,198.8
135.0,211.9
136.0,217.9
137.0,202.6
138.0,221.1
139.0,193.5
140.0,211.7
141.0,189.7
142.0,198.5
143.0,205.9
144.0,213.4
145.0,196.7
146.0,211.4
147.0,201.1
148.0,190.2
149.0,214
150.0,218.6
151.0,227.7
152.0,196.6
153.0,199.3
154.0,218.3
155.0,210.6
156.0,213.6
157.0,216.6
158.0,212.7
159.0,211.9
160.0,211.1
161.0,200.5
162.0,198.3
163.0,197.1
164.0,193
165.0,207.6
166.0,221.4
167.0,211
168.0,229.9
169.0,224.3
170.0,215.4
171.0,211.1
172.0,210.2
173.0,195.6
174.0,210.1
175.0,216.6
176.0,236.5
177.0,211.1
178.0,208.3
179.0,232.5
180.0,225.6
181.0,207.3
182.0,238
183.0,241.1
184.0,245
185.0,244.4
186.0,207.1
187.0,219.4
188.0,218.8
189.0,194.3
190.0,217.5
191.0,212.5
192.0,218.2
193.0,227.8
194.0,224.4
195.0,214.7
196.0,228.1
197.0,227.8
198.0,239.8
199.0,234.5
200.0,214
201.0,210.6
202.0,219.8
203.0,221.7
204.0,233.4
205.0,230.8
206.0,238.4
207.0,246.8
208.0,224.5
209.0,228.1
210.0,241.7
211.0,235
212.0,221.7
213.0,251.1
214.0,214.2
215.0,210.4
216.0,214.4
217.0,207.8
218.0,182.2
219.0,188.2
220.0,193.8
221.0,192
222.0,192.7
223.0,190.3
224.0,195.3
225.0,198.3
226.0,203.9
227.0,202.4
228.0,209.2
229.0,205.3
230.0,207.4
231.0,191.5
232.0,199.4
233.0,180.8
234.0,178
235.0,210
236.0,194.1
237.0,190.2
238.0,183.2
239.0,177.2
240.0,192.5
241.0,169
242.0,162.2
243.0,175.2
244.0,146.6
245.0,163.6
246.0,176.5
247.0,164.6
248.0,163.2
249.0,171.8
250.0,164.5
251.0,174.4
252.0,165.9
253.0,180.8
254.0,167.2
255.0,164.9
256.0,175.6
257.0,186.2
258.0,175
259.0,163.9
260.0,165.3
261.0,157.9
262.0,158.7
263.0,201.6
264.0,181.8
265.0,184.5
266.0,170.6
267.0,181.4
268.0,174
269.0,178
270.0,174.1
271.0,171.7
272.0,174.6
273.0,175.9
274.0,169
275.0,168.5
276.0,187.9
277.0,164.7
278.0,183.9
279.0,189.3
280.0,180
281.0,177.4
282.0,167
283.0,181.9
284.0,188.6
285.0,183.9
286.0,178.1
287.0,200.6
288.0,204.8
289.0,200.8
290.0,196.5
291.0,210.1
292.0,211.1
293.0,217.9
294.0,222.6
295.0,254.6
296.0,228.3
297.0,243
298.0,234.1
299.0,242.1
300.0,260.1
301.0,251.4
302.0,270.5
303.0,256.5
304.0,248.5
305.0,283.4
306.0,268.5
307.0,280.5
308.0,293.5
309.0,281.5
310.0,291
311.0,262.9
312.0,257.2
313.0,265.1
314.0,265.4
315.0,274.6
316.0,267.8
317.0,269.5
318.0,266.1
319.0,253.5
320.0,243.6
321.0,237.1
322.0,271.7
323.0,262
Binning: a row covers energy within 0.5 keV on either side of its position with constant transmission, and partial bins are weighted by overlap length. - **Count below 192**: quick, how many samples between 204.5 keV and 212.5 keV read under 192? 0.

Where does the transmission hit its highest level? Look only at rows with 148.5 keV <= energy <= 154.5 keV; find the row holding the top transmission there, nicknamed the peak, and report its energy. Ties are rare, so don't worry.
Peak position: 151.0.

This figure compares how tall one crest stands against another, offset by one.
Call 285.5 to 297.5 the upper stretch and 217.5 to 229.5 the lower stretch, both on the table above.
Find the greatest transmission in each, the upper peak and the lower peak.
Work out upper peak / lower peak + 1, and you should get 2.22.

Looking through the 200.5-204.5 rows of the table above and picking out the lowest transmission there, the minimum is 210.6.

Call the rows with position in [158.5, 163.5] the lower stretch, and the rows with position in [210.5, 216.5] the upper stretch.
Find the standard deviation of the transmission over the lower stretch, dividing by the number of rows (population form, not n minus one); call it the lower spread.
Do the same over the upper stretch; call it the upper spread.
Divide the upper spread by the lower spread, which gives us 2.2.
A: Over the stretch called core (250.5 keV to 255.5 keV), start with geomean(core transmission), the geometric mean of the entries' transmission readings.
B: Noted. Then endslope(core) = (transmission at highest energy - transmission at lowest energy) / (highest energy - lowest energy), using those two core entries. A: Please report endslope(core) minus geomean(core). -173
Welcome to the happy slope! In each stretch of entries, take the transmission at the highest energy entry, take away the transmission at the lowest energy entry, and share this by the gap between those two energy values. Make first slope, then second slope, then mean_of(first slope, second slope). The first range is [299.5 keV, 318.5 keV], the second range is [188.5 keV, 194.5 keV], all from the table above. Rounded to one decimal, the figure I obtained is 3.2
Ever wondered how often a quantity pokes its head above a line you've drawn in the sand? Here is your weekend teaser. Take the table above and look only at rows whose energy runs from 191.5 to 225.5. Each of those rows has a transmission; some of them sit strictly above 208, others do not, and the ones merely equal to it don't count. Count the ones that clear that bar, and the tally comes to 25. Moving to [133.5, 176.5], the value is 26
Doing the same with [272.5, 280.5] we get 0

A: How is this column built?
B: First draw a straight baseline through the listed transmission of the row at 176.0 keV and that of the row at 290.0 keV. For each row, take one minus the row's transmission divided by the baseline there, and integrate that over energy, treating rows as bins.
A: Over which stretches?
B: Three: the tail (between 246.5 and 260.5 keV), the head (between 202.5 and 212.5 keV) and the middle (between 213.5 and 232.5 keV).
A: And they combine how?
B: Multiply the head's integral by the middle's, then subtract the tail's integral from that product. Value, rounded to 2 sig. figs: -3.1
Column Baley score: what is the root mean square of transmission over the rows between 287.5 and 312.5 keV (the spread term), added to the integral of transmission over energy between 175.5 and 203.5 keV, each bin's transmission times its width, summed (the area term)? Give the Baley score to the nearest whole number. 6489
